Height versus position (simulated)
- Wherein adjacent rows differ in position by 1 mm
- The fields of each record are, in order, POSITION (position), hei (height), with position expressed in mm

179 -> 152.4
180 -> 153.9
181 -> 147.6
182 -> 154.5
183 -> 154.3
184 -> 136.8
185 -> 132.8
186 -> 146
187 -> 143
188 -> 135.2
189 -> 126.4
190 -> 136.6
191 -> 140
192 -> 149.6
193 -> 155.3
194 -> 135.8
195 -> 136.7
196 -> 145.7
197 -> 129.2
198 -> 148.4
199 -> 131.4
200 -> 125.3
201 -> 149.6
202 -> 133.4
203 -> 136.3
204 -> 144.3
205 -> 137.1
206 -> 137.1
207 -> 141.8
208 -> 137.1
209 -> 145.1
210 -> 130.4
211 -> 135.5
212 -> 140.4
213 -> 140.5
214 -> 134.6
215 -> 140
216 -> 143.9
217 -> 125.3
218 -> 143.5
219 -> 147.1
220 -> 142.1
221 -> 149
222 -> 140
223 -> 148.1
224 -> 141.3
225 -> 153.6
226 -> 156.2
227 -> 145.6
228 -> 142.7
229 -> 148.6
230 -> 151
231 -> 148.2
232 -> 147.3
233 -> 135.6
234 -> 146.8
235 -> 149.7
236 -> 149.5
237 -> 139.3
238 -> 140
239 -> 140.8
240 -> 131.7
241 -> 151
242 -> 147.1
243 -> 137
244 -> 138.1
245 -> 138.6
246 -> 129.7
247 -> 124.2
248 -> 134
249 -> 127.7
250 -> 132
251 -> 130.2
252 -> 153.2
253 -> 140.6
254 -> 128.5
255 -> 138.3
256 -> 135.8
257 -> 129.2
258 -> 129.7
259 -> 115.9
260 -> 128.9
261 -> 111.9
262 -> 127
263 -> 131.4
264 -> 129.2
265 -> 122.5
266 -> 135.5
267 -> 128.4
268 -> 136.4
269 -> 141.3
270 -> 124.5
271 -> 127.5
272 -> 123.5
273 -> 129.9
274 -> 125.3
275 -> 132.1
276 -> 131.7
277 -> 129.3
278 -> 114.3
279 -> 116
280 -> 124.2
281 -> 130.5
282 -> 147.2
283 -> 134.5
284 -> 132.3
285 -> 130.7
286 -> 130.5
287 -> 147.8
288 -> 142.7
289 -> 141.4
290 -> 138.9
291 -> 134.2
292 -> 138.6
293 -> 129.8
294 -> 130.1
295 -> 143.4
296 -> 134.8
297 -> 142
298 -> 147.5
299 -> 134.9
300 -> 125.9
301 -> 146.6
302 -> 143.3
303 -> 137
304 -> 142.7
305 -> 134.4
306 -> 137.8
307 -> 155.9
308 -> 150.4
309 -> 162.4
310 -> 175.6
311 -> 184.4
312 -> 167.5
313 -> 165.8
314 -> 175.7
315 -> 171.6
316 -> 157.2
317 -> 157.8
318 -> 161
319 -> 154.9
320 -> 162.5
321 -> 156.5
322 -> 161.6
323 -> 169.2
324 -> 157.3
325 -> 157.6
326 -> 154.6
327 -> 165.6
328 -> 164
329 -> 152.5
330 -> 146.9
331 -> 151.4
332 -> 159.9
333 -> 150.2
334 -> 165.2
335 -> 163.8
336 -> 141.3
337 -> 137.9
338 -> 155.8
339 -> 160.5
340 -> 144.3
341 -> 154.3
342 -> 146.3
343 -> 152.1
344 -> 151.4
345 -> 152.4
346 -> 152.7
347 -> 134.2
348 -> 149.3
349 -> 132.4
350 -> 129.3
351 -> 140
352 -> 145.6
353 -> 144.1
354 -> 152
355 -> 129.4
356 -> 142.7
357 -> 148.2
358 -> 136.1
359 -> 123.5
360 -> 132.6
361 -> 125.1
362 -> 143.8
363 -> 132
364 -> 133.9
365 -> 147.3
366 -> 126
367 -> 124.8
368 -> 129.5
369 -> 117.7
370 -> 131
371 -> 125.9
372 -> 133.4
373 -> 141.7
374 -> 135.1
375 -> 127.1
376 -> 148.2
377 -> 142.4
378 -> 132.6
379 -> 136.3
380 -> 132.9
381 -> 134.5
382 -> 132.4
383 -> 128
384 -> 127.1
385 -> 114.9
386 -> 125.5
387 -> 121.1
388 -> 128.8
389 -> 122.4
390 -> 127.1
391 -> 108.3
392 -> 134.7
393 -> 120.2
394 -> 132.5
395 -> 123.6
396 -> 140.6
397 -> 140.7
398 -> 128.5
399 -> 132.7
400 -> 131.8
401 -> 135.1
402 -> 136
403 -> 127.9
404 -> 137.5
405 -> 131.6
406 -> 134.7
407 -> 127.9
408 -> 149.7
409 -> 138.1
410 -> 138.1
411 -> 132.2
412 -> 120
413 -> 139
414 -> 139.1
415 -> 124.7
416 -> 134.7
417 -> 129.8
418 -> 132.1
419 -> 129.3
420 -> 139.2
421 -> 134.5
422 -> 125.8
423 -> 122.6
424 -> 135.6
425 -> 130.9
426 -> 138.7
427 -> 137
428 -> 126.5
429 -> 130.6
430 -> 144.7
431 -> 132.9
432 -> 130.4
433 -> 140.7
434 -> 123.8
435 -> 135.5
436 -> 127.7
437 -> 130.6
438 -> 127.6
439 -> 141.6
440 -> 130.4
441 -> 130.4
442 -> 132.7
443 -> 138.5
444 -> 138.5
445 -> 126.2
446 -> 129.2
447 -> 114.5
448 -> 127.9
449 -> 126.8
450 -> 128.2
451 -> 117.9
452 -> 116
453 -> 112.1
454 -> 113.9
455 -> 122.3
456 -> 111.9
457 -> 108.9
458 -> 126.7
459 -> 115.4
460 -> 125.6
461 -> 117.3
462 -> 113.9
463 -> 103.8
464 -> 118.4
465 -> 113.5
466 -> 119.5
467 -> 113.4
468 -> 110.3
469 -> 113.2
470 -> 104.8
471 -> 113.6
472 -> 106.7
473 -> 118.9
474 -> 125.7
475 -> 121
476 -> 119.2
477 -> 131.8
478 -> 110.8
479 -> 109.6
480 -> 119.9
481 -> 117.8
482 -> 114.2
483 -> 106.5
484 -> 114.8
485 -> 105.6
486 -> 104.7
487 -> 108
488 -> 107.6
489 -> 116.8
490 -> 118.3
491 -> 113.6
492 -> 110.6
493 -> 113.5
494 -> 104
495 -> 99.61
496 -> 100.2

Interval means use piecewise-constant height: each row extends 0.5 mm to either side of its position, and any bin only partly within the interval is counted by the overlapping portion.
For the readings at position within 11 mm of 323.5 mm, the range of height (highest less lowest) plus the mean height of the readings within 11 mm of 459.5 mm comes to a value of 145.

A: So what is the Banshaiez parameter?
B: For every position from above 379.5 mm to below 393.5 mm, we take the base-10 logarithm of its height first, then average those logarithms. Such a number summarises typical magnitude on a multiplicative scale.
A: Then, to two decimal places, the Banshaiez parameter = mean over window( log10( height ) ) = 2.10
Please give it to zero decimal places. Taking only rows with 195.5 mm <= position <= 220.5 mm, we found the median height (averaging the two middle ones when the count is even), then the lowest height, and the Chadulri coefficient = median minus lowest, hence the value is 15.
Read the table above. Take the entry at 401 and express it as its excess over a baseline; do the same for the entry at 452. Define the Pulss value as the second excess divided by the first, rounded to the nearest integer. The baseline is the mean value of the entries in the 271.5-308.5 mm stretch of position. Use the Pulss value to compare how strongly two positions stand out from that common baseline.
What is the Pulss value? 54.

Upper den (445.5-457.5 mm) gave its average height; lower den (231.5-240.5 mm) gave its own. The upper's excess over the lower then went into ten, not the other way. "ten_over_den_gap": -0.4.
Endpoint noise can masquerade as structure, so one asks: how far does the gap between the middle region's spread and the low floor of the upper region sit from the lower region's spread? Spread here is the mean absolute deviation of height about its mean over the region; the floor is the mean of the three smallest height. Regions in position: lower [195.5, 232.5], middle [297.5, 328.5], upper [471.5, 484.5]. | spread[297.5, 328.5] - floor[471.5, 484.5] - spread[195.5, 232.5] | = 103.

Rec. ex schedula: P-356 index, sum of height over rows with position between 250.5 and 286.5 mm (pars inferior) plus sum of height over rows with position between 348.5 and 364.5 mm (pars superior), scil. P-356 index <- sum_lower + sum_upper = 6869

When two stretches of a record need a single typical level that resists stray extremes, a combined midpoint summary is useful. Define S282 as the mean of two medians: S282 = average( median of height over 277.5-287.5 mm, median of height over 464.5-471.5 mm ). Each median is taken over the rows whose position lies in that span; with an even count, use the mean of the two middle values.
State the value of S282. 122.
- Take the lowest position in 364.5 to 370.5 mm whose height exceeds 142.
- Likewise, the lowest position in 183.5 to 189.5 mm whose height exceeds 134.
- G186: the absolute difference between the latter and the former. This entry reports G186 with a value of 181 mm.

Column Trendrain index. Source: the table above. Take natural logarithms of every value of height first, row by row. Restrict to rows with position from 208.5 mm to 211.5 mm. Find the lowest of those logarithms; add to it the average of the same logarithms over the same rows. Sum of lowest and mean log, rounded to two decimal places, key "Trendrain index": 9.79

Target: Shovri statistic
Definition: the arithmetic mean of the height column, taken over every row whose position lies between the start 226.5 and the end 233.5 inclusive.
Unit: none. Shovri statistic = 146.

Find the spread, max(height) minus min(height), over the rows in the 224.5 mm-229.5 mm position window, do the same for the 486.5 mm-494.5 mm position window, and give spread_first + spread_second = 28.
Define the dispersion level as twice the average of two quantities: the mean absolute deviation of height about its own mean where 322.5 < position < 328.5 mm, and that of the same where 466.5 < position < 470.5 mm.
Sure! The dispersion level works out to 8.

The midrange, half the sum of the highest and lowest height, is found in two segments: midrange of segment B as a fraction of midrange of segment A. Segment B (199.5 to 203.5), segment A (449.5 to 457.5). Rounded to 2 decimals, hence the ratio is 1.16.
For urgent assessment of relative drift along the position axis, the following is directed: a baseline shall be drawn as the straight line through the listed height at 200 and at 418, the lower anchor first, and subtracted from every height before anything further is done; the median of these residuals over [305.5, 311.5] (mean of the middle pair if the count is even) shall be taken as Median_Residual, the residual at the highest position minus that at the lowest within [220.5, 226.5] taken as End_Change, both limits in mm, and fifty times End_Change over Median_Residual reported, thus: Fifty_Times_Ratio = 12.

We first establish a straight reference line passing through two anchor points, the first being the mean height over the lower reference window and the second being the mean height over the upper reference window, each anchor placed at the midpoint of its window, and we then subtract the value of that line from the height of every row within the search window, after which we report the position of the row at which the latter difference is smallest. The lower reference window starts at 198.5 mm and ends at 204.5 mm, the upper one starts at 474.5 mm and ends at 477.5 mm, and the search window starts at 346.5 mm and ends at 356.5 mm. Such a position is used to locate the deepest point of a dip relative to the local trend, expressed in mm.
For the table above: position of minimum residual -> 350 mm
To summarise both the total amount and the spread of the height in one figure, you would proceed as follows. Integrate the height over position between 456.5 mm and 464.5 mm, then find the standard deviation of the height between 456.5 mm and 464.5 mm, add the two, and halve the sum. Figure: 469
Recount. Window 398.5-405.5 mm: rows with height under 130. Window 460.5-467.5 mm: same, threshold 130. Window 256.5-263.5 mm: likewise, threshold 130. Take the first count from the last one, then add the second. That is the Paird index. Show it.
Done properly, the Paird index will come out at 12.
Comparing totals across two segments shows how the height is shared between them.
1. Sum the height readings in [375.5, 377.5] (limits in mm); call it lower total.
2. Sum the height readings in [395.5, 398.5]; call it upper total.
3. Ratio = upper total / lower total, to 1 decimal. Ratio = 1.4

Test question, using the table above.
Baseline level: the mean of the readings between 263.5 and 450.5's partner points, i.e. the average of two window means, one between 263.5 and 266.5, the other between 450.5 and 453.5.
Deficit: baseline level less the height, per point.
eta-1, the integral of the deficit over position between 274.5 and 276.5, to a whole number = -19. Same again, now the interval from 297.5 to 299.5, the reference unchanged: -38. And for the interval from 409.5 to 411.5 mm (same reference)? -26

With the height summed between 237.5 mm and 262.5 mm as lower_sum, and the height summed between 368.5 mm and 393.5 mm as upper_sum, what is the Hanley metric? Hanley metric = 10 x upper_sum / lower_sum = 9.7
